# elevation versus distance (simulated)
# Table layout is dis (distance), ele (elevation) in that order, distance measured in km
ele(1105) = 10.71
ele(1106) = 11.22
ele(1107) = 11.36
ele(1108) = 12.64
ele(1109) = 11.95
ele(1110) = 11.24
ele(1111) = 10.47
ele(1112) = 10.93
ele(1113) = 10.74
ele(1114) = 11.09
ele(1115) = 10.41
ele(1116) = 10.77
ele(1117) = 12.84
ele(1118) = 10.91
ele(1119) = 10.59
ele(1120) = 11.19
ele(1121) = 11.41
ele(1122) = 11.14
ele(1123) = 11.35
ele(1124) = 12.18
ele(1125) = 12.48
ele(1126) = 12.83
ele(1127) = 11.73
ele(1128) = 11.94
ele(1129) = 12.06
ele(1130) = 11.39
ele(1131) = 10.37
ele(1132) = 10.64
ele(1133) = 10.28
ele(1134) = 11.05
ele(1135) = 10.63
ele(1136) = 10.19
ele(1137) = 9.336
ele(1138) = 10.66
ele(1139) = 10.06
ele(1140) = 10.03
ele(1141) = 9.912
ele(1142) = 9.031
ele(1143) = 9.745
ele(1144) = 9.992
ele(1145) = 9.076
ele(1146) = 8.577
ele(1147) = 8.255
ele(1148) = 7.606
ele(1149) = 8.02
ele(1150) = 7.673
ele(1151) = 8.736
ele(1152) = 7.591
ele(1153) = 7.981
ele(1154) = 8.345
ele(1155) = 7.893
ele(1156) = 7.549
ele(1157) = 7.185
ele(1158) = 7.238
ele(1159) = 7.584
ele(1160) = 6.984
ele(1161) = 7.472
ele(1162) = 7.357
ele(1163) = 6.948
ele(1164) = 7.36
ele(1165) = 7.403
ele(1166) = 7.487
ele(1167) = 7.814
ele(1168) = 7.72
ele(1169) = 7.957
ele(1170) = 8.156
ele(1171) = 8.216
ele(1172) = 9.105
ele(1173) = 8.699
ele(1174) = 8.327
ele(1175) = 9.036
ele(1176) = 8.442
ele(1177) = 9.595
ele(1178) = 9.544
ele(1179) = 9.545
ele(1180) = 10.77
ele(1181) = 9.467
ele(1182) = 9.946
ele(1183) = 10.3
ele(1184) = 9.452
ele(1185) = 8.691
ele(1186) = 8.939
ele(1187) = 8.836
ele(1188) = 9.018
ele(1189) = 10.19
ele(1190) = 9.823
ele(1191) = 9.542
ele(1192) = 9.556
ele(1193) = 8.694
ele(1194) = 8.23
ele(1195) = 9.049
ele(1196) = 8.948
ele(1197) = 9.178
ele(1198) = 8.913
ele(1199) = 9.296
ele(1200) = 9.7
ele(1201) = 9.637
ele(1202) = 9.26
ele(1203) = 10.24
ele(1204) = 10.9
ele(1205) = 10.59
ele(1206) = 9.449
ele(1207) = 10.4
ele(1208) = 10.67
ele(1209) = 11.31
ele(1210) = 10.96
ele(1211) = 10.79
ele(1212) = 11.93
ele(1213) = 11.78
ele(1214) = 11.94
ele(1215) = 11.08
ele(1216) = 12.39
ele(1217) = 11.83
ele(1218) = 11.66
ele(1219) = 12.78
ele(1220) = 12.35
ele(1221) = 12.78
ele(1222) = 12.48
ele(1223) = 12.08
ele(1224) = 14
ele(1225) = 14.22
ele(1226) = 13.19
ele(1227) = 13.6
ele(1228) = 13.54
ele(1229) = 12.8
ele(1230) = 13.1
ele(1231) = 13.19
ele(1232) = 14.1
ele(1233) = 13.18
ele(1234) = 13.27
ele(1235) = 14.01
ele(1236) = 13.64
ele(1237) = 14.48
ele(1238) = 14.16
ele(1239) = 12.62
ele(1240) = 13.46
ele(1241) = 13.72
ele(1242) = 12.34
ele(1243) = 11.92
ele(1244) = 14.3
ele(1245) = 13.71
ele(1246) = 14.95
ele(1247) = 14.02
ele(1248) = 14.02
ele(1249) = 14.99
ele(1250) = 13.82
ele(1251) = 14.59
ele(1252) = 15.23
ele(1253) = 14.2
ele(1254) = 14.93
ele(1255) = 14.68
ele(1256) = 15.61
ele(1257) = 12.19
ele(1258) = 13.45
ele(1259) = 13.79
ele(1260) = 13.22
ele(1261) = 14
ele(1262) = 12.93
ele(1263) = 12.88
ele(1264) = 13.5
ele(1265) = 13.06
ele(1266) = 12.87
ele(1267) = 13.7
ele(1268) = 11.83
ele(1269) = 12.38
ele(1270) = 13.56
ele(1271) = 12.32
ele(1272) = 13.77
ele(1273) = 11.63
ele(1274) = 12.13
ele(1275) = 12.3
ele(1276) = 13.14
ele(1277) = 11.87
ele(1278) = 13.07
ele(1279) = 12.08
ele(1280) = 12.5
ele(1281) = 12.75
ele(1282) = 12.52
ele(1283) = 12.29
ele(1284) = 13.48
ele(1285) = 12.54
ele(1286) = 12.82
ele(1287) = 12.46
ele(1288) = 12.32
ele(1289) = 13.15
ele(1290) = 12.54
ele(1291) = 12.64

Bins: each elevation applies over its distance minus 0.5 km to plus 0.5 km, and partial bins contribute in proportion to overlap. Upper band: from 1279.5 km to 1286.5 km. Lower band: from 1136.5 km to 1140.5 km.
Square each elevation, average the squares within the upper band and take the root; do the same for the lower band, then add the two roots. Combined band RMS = 22.7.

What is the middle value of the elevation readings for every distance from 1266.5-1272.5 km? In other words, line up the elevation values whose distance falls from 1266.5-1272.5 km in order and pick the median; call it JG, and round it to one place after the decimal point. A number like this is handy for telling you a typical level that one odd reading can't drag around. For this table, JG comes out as 13.0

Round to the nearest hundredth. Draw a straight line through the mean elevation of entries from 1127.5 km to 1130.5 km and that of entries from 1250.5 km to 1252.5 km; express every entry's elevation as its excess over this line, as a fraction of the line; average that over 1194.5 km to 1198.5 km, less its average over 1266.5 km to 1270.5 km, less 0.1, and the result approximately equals -0.27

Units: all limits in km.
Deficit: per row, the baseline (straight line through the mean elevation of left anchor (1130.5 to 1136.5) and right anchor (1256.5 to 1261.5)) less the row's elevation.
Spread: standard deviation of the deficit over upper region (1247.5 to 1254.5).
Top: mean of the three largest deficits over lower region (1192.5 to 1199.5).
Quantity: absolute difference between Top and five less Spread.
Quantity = 1.2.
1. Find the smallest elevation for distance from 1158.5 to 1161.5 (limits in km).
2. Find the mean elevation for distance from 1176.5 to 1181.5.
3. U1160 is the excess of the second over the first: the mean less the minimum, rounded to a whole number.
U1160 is 3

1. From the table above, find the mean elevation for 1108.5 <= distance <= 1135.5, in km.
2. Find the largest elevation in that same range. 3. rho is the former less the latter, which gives -1.56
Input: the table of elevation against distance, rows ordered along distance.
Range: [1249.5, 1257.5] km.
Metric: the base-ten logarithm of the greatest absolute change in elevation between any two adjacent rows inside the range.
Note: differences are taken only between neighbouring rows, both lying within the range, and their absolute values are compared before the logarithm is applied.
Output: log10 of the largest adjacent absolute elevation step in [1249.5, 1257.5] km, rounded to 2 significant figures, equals 0.53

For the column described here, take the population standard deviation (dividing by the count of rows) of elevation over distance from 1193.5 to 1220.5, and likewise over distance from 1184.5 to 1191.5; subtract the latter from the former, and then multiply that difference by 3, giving 2.2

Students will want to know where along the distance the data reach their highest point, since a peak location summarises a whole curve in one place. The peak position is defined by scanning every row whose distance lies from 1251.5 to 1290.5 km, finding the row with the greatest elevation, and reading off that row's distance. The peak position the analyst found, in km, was 1256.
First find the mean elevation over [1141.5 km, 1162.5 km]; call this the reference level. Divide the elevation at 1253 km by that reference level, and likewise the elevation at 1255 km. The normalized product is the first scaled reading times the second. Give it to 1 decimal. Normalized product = 3.2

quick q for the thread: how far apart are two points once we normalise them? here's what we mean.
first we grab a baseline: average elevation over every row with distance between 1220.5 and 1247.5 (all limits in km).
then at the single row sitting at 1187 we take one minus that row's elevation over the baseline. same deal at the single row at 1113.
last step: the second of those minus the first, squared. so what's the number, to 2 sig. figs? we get 0.020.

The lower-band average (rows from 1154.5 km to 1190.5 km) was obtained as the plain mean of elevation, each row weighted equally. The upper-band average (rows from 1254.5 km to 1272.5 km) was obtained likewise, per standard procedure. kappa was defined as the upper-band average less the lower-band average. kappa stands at 5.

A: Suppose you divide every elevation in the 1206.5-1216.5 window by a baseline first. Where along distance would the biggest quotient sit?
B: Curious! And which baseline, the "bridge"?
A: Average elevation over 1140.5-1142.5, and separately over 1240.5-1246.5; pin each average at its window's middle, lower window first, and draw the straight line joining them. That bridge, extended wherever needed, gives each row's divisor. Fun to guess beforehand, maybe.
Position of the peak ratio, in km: 1216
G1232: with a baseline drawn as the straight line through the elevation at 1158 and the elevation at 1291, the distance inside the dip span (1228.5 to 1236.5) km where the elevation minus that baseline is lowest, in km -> 1229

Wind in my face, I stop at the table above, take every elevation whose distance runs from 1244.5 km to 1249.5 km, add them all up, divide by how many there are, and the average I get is 14.3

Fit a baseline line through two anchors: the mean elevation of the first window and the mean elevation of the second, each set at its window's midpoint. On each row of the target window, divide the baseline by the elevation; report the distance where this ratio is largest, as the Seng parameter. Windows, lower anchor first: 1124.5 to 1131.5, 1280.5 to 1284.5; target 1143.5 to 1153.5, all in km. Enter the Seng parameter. 1152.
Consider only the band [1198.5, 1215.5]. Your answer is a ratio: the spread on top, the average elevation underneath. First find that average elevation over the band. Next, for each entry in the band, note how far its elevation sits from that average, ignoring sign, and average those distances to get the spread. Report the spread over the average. 0.068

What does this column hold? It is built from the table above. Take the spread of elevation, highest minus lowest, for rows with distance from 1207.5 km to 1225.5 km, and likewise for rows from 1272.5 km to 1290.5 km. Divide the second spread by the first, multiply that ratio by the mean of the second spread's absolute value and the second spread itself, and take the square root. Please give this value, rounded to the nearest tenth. 1.0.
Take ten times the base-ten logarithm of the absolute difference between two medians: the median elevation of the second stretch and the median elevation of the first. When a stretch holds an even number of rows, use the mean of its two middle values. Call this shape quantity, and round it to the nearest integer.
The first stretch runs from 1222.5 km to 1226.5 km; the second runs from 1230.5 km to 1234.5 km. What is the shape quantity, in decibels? -4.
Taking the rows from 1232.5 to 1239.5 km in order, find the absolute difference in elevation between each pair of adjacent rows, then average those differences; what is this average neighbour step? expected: 0.65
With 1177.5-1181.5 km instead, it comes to 0.84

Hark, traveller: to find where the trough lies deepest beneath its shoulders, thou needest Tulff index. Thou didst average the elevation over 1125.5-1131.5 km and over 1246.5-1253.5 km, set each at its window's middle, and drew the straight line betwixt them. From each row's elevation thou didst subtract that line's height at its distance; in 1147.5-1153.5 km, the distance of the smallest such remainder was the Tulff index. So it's 1152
